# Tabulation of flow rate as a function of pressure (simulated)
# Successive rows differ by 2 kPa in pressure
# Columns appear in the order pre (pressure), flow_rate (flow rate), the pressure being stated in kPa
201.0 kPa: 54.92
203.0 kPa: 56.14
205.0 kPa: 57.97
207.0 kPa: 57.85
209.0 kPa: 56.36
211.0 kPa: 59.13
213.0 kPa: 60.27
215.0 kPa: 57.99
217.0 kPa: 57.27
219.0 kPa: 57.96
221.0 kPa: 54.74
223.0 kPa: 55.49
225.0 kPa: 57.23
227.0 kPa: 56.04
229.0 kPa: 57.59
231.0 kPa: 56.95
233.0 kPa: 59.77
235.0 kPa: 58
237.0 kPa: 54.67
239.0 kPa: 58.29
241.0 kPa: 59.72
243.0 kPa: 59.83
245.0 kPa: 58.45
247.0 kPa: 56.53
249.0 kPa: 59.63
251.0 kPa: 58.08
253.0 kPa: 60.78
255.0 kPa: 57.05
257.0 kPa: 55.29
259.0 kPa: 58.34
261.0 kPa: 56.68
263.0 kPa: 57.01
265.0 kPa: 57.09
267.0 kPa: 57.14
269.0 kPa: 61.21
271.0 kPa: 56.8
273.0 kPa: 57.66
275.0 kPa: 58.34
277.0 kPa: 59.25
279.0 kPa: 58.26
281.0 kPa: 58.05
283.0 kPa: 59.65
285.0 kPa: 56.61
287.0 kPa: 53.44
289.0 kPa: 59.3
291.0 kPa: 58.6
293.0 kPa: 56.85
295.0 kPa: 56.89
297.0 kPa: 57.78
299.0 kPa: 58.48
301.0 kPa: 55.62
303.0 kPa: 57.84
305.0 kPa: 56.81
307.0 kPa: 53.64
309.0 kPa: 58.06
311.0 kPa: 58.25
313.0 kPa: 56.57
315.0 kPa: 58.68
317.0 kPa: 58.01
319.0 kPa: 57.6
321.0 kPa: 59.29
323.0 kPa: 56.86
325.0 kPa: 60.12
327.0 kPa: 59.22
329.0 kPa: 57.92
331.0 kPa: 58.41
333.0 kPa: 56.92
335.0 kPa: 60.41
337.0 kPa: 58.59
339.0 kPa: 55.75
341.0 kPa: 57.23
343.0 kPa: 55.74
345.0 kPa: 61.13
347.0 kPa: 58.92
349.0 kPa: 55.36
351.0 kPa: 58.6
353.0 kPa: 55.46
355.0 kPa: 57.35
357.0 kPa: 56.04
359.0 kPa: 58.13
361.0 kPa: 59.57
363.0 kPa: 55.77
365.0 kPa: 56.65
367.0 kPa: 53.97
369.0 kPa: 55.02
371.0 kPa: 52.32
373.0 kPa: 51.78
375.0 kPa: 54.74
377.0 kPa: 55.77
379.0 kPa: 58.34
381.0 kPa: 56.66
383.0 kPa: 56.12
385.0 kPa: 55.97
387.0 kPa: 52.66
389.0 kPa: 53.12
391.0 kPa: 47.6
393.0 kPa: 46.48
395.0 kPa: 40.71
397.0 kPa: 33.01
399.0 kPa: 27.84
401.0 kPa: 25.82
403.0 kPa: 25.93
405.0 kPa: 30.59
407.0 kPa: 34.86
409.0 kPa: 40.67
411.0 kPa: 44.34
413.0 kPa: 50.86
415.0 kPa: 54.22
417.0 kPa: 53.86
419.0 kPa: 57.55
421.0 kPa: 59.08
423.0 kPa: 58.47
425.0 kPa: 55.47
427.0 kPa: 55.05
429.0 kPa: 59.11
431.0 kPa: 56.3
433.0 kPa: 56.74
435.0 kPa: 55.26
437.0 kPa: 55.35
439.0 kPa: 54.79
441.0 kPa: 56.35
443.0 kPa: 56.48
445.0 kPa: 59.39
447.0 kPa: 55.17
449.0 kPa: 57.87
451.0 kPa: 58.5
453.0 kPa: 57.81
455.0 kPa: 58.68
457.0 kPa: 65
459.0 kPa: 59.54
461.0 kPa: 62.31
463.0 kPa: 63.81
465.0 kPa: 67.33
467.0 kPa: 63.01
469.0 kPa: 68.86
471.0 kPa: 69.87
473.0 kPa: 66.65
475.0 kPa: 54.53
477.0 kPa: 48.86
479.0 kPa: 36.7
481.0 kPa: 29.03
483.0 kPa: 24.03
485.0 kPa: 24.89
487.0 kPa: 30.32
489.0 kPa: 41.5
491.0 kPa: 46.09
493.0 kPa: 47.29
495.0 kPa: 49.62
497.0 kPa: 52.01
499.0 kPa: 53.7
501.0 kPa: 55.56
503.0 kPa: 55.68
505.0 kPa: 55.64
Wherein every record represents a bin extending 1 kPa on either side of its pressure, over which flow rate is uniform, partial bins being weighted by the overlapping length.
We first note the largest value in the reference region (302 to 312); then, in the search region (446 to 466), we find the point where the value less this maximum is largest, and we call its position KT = 465.0 kPa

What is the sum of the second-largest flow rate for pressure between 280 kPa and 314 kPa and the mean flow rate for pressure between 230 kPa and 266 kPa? 117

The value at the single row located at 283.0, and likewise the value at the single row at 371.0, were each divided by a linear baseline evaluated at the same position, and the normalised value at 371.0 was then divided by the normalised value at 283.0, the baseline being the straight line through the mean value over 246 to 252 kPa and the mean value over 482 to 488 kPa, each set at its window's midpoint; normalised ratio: 1.13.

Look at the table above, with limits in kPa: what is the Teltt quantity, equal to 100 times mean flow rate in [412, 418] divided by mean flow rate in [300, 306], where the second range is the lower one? 93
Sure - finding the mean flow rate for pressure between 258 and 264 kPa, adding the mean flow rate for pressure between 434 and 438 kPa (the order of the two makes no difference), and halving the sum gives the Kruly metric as 56.3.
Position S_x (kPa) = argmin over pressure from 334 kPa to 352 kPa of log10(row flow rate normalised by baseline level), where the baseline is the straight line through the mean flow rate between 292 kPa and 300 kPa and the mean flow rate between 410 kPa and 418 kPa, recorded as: 339.0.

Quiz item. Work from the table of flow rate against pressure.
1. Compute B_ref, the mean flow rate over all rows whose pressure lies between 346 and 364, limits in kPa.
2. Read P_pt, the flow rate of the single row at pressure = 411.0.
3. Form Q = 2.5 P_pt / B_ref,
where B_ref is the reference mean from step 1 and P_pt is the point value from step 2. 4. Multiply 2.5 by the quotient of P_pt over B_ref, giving 1.94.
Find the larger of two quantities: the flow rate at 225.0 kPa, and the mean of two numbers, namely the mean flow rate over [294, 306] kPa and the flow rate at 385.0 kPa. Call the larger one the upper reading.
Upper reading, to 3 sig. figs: 57.2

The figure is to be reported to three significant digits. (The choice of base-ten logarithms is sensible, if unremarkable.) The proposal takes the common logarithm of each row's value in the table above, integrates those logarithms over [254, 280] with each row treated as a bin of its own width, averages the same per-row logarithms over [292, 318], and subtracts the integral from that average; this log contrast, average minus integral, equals -44.0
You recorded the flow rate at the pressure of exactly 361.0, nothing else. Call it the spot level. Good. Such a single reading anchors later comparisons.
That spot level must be 59.57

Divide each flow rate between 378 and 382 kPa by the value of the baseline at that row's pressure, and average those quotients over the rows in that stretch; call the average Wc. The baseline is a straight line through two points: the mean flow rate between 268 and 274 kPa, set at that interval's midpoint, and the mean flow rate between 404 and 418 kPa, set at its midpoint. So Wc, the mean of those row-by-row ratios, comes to 1.21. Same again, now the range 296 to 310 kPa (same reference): 1.03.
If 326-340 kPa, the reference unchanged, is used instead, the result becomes 1.11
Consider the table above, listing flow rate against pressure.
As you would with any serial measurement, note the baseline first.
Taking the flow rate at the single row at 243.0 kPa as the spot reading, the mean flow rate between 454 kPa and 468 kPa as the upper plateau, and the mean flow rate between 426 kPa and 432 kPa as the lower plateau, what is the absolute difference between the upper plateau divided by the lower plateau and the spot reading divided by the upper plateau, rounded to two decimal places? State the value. 0.15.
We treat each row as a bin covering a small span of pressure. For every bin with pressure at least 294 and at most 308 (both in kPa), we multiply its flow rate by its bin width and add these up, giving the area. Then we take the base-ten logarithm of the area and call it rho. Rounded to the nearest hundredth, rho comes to 2.90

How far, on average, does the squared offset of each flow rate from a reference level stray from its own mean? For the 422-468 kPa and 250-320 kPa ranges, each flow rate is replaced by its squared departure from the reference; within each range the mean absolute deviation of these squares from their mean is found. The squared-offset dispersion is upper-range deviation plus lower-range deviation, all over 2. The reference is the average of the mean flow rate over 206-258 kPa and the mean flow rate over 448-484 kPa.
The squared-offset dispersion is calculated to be 11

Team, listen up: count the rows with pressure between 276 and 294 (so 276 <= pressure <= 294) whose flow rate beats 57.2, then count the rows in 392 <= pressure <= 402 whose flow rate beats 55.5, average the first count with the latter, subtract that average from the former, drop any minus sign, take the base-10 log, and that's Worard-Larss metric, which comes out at 0.48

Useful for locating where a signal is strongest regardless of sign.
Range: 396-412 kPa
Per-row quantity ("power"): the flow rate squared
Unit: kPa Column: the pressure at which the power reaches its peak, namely 411.0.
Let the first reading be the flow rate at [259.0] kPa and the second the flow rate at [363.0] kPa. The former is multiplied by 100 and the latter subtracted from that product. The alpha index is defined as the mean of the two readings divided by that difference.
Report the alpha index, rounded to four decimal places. 0.0099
